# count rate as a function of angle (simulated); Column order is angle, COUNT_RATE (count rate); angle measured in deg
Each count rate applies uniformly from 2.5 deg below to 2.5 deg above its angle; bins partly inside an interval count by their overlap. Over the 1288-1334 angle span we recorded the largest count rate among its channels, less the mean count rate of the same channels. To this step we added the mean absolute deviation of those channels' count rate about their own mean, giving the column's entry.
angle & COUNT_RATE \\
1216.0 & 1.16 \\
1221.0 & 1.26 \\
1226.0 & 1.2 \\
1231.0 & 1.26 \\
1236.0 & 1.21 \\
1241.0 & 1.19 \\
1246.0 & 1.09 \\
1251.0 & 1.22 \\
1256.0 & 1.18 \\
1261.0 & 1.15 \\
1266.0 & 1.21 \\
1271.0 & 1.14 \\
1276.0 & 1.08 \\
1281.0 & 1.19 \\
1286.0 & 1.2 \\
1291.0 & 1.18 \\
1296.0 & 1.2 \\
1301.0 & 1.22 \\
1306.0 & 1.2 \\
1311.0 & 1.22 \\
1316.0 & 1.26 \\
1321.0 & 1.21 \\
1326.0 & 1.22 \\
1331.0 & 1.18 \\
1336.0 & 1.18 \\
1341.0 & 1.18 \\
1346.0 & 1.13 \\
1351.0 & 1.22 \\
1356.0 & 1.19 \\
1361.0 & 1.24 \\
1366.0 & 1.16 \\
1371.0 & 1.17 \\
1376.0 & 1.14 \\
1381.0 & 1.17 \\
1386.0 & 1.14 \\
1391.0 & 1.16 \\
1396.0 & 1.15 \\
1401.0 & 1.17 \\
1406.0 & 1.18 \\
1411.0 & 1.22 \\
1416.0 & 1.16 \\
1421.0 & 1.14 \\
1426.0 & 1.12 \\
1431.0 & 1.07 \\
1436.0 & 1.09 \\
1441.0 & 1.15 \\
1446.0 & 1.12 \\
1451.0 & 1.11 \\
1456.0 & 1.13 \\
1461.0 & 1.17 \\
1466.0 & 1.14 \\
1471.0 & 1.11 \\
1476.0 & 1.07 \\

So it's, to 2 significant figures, 0.068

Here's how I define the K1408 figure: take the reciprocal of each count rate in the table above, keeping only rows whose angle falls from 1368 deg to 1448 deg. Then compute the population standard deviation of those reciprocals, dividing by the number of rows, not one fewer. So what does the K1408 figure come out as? 0.027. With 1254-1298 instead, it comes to 0.029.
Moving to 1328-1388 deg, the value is 0.022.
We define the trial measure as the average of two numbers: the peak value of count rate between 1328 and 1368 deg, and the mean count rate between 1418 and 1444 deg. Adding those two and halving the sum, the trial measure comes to 1.18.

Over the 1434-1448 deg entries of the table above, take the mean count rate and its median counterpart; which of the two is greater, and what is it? 1.12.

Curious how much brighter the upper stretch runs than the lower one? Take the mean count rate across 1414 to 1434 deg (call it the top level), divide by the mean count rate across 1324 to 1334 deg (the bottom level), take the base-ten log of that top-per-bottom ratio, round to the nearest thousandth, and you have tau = -0.029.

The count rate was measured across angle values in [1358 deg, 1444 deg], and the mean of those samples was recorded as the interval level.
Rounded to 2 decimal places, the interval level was 1.15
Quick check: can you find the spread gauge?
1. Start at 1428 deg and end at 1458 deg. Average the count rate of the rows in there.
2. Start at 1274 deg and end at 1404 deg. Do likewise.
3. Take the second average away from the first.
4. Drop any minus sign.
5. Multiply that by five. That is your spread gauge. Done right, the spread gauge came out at 0.36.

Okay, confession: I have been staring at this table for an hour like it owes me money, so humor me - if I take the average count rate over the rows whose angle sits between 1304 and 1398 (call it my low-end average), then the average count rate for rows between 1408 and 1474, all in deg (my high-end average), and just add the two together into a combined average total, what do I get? 2.32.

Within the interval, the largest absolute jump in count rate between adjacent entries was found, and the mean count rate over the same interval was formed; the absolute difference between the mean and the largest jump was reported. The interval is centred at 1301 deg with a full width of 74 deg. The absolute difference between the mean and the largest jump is 1.083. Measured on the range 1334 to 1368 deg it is 1.096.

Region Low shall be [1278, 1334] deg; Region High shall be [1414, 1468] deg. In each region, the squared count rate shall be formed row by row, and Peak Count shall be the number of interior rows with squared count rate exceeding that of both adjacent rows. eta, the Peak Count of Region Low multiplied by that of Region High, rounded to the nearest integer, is 8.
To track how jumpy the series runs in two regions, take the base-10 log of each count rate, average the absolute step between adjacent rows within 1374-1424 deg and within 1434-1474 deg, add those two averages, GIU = 0.0219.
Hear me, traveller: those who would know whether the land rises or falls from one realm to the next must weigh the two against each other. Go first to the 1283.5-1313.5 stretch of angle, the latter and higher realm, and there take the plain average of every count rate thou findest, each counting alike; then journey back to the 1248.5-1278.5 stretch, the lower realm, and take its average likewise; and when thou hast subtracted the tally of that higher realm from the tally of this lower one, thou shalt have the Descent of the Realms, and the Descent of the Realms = -0.040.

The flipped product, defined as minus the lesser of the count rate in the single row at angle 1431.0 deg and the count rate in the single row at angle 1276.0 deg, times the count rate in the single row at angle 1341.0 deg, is -1.26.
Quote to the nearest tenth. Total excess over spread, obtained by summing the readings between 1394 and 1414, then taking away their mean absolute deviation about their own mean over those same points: 4.7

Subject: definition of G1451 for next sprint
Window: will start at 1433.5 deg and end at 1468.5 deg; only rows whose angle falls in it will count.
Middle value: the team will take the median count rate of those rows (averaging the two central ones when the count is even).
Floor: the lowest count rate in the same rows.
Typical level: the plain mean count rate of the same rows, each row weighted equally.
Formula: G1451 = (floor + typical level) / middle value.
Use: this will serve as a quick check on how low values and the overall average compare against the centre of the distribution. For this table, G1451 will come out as 1.96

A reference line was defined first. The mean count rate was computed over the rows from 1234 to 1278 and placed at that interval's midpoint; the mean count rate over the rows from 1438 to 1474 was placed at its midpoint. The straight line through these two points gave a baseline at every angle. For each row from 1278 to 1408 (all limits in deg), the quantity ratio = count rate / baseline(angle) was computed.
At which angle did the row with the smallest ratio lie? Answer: 1346.0 deg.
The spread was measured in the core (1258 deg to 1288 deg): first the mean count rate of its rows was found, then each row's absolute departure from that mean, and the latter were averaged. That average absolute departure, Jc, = 0.038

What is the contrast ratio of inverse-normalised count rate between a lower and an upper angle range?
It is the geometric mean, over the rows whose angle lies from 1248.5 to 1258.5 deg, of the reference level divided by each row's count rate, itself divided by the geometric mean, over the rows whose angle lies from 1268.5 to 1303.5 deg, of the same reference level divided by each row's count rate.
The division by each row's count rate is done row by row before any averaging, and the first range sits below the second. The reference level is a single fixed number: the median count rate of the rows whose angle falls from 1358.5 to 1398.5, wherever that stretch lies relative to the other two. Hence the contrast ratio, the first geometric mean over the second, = 0.98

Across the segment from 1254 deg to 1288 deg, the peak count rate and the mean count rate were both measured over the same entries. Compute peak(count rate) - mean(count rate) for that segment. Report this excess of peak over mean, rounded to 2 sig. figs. 0.046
